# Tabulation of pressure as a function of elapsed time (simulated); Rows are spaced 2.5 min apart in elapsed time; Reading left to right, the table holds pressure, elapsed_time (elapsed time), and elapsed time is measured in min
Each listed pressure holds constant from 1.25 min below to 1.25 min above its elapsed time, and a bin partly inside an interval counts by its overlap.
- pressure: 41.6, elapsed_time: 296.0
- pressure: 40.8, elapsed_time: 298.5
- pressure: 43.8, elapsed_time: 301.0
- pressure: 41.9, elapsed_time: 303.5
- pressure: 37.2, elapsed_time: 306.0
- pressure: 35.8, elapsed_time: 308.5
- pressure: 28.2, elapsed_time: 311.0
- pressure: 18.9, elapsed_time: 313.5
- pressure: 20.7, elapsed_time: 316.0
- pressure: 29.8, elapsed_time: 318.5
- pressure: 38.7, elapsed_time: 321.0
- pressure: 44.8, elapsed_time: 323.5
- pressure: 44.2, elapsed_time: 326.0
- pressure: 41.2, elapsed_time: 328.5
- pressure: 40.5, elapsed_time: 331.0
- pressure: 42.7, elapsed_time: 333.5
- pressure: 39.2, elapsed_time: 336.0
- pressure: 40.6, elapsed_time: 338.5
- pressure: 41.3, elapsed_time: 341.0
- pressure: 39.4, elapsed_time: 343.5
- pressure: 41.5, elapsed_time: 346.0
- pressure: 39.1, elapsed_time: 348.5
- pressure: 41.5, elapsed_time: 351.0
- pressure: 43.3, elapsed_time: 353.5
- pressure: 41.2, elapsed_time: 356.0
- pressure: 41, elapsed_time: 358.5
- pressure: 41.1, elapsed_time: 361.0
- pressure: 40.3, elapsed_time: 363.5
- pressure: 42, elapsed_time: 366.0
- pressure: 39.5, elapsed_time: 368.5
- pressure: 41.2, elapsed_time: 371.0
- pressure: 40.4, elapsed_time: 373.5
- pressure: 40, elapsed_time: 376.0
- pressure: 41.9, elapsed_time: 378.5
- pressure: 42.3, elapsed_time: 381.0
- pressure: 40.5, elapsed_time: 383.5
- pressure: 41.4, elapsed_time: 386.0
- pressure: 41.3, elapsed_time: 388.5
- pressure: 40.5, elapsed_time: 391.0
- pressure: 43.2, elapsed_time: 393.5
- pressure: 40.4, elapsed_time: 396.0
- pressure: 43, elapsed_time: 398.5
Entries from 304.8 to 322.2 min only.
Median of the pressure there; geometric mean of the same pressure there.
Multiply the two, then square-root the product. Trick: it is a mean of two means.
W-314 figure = 29.4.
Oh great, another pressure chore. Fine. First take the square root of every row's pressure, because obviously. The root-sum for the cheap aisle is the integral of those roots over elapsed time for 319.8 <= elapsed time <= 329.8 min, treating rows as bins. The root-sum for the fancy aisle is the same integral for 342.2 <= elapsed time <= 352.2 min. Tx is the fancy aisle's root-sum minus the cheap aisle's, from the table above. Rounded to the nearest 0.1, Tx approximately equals -1.4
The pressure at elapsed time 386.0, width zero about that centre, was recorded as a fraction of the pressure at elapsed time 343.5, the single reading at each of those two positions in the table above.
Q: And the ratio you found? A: 1.05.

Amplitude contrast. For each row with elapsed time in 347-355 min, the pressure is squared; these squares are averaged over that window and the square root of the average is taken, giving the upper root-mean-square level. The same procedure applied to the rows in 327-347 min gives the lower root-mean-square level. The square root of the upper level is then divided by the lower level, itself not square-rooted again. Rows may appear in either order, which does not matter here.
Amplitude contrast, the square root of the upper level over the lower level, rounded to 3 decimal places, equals 0.158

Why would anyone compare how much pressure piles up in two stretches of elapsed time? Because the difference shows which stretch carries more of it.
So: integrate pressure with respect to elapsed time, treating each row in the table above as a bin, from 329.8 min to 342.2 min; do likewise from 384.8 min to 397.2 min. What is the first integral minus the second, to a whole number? -6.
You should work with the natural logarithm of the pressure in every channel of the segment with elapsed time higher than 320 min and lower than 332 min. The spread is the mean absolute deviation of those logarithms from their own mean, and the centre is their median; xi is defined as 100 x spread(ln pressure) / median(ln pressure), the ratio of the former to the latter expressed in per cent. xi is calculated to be 1.3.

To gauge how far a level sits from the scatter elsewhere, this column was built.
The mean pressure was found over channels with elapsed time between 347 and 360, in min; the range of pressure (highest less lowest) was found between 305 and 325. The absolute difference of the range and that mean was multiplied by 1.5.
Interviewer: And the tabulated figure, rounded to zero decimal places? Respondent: 23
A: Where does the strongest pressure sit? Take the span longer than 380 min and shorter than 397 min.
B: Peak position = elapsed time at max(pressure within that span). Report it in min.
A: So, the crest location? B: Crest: 393.5 min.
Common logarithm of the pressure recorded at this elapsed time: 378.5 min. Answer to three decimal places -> 1.622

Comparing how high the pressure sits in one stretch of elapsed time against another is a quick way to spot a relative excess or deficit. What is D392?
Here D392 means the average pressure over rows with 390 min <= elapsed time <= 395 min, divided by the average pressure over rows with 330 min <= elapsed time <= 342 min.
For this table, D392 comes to 1.02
